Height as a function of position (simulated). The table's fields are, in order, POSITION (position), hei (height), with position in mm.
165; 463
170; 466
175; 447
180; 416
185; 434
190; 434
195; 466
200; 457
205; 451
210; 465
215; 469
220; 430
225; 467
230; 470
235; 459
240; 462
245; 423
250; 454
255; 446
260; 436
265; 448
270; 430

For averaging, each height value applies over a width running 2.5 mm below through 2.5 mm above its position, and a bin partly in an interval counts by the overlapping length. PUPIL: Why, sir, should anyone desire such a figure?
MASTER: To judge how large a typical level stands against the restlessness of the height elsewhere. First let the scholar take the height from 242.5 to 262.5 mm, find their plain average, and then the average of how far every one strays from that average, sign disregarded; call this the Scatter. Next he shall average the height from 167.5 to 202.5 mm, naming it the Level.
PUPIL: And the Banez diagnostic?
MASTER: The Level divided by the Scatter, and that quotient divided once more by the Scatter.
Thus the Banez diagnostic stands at 4.2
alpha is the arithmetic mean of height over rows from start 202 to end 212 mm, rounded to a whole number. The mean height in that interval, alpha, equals 458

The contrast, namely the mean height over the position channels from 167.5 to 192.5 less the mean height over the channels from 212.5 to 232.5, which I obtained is -20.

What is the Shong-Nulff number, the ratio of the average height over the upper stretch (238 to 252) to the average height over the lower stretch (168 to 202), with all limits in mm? 1.001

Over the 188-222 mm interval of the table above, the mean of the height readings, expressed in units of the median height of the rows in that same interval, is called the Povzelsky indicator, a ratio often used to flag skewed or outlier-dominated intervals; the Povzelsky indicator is 0.99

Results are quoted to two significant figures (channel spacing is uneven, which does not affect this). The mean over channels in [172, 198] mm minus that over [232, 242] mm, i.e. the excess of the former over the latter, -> -21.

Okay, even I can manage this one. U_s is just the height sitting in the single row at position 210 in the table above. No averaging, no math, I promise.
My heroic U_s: 465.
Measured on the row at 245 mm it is 423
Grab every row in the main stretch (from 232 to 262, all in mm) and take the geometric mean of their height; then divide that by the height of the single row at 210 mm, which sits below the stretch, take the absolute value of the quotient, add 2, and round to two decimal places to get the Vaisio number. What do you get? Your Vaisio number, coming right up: 2.96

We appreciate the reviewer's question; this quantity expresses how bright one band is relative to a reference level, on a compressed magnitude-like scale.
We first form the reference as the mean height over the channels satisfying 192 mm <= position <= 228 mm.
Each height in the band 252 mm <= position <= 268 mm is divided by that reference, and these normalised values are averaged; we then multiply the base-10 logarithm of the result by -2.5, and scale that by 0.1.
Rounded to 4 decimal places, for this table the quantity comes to 0.0035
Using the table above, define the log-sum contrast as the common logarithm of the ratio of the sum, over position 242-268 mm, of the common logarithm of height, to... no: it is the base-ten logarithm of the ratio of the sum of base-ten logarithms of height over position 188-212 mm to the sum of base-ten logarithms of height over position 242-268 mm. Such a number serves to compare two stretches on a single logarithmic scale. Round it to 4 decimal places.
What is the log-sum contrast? 0.0021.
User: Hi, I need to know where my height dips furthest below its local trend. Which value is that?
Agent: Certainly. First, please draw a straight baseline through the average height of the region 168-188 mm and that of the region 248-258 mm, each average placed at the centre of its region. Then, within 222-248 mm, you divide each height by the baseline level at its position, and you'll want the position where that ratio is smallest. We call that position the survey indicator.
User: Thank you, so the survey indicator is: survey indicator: 245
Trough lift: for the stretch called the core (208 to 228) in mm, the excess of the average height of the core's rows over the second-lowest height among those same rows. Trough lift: -7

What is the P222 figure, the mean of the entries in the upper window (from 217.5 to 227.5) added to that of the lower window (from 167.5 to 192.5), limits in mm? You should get 888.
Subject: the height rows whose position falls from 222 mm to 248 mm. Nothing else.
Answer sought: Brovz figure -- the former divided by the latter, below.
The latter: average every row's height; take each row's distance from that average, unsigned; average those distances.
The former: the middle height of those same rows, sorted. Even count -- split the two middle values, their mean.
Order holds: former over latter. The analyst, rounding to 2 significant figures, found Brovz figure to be 35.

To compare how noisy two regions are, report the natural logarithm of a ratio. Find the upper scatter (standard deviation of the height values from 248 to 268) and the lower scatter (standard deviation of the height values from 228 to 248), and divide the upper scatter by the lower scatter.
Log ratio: -1.0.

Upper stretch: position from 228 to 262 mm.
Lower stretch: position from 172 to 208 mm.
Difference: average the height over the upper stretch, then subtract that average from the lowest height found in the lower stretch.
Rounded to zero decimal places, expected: -34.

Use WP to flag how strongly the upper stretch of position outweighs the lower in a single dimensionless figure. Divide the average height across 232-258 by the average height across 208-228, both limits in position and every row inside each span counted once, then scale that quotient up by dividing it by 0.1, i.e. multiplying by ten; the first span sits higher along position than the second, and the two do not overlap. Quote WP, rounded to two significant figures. 9.8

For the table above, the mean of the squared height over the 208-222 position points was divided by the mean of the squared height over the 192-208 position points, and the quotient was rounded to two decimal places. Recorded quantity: 0.99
